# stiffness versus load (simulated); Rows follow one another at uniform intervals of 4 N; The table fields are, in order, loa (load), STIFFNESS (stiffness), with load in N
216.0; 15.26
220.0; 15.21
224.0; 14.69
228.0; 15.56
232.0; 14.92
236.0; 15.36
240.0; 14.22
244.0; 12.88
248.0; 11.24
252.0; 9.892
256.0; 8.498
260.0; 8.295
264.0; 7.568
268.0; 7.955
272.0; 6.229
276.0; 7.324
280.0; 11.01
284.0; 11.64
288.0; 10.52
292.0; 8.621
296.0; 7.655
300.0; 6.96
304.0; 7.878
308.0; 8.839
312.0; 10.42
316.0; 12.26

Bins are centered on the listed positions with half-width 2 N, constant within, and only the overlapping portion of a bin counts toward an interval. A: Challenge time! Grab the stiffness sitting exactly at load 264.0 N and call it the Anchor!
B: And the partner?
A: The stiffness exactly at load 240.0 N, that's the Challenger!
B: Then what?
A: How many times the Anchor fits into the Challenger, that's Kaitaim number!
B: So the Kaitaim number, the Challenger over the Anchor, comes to 1.9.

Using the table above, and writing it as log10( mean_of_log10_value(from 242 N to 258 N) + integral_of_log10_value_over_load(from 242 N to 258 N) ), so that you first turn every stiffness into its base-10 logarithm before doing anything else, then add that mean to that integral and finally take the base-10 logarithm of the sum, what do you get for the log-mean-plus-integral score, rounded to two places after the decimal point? 1.24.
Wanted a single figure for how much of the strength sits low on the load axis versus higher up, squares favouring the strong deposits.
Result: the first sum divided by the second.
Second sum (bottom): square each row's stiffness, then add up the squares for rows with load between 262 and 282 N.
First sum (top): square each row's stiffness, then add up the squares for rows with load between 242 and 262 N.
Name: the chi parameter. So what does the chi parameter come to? 1.6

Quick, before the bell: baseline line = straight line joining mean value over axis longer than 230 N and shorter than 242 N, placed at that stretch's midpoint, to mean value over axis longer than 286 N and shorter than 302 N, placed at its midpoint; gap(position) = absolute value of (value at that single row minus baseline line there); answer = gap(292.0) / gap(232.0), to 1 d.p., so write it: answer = 0.1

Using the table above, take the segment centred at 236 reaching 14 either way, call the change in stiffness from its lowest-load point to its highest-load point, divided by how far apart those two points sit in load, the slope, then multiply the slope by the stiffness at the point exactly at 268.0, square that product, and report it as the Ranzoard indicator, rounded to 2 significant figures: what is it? 1.3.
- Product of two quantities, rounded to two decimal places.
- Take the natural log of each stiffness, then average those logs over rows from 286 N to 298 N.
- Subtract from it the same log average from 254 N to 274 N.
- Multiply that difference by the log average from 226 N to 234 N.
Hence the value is 0.39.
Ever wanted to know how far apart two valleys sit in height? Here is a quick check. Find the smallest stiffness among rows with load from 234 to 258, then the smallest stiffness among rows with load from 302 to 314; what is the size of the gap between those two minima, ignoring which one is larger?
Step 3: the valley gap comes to 0.6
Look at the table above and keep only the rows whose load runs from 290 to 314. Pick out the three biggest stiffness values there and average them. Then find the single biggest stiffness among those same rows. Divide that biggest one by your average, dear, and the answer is 1.12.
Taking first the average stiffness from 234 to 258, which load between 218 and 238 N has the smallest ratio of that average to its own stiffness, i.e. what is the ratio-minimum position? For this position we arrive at 228.0 N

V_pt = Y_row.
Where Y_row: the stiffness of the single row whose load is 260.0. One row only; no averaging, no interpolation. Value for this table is 8.295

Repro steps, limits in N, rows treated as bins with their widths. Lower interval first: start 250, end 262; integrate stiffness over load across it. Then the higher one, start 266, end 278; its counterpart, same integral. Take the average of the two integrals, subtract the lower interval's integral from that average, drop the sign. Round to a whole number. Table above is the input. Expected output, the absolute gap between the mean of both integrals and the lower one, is 10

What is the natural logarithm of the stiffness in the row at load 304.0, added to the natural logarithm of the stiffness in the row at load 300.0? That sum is 4.0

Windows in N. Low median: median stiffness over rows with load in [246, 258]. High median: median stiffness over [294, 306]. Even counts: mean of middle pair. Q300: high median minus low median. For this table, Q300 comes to -2.2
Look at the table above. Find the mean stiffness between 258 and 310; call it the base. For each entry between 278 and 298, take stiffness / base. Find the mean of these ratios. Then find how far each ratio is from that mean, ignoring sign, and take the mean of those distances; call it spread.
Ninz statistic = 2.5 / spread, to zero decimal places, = 15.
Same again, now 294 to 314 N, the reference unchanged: 21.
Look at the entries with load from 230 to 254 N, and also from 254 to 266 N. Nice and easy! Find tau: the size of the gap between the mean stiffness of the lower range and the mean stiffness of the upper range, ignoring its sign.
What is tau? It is 5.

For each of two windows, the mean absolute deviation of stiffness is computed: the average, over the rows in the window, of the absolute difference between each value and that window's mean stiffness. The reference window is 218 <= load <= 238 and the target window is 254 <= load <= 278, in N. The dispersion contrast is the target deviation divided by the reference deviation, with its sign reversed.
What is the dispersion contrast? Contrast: -2.2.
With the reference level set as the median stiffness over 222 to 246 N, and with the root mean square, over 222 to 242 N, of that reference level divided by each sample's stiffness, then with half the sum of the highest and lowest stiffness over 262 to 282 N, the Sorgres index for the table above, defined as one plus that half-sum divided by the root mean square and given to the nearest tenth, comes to 9.7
